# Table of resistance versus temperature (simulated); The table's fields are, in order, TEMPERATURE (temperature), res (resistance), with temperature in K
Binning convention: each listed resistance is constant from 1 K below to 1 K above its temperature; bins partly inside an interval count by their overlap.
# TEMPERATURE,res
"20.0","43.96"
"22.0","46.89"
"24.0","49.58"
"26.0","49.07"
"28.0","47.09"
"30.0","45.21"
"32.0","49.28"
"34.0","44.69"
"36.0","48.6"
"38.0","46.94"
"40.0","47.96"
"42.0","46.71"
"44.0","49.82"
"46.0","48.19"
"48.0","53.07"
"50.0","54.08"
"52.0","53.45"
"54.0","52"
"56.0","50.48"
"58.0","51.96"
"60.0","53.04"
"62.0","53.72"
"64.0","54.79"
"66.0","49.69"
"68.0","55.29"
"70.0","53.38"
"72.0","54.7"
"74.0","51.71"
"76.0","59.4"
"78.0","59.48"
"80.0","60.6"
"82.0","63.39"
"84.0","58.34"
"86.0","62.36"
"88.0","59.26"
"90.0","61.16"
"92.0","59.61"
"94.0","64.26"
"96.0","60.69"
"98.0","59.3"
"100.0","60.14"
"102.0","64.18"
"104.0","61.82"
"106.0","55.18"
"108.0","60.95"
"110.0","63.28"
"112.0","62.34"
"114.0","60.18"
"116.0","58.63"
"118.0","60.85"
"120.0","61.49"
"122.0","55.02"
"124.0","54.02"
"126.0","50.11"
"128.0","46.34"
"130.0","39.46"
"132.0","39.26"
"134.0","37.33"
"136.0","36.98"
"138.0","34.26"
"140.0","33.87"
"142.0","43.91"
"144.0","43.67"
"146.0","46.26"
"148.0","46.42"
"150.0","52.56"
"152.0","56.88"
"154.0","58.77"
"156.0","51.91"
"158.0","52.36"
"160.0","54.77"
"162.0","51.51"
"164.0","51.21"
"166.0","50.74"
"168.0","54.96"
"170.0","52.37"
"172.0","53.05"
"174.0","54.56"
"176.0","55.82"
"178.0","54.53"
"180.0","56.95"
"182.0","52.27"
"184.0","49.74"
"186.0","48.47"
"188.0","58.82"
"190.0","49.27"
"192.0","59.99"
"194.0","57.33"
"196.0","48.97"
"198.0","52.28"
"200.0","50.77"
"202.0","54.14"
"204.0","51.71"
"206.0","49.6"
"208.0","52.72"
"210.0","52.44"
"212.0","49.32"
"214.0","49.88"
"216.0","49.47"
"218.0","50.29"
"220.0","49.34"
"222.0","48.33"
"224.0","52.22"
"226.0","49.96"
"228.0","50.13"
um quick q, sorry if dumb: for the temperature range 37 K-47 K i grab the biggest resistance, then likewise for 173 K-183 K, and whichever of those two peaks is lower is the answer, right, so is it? 50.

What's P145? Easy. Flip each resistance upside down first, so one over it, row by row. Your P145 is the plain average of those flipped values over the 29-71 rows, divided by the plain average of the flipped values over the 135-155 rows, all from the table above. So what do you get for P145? 0.87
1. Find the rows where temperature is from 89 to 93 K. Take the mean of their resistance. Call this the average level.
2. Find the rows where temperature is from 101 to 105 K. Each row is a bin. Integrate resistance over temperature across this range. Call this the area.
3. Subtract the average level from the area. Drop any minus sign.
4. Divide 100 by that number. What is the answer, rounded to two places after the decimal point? 0.52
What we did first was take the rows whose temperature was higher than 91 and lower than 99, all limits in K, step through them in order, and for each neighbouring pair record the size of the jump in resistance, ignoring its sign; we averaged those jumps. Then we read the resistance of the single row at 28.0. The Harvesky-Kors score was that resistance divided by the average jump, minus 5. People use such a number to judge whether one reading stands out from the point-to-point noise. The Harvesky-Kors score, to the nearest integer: 10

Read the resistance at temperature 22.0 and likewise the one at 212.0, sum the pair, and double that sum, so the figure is 192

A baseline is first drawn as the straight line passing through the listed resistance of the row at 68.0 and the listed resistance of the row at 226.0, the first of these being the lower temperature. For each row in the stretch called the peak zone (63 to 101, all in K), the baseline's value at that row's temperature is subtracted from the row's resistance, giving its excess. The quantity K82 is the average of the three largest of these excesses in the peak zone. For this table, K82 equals 9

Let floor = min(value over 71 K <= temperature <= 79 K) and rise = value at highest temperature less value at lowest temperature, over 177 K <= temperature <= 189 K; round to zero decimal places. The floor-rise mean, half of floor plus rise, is 28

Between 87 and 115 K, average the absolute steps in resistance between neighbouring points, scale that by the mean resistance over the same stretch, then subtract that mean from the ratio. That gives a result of -61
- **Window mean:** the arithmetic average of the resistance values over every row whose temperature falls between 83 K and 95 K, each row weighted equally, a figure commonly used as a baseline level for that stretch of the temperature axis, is 61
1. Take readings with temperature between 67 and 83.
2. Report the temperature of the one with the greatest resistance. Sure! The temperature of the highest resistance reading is 82.0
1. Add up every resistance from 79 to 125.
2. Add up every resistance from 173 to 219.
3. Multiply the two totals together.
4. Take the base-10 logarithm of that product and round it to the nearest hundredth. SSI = 6.22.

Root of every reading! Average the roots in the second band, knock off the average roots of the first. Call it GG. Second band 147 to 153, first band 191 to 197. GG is -0.2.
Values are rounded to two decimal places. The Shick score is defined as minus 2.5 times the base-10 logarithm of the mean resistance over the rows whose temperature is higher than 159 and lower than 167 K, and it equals -4.29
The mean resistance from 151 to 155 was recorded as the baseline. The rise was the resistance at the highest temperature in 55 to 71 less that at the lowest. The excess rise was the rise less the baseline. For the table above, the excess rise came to -54.9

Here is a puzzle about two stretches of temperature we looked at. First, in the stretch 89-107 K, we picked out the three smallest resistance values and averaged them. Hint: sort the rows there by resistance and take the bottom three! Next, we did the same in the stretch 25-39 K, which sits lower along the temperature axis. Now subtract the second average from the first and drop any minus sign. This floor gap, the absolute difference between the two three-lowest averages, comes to 12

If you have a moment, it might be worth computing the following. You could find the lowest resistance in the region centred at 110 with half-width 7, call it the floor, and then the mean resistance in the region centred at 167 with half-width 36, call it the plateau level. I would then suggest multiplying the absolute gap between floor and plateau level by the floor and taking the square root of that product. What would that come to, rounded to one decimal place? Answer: 16.6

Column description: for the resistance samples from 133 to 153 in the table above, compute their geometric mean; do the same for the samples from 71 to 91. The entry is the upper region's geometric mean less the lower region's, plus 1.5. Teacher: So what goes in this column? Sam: -15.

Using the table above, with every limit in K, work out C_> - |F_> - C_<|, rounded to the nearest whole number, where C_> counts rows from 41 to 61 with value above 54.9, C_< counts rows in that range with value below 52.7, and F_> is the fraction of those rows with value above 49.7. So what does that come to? -5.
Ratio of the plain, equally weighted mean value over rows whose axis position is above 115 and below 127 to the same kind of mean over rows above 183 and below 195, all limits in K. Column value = 1.05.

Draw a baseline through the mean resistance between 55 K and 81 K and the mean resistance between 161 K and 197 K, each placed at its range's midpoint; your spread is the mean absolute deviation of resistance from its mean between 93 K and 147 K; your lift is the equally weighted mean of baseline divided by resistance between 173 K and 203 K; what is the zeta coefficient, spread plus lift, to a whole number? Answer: 10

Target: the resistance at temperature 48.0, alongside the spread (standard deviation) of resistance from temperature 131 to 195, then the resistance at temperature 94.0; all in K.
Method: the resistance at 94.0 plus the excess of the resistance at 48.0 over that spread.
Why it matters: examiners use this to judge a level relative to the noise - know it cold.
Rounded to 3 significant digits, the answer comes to 110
